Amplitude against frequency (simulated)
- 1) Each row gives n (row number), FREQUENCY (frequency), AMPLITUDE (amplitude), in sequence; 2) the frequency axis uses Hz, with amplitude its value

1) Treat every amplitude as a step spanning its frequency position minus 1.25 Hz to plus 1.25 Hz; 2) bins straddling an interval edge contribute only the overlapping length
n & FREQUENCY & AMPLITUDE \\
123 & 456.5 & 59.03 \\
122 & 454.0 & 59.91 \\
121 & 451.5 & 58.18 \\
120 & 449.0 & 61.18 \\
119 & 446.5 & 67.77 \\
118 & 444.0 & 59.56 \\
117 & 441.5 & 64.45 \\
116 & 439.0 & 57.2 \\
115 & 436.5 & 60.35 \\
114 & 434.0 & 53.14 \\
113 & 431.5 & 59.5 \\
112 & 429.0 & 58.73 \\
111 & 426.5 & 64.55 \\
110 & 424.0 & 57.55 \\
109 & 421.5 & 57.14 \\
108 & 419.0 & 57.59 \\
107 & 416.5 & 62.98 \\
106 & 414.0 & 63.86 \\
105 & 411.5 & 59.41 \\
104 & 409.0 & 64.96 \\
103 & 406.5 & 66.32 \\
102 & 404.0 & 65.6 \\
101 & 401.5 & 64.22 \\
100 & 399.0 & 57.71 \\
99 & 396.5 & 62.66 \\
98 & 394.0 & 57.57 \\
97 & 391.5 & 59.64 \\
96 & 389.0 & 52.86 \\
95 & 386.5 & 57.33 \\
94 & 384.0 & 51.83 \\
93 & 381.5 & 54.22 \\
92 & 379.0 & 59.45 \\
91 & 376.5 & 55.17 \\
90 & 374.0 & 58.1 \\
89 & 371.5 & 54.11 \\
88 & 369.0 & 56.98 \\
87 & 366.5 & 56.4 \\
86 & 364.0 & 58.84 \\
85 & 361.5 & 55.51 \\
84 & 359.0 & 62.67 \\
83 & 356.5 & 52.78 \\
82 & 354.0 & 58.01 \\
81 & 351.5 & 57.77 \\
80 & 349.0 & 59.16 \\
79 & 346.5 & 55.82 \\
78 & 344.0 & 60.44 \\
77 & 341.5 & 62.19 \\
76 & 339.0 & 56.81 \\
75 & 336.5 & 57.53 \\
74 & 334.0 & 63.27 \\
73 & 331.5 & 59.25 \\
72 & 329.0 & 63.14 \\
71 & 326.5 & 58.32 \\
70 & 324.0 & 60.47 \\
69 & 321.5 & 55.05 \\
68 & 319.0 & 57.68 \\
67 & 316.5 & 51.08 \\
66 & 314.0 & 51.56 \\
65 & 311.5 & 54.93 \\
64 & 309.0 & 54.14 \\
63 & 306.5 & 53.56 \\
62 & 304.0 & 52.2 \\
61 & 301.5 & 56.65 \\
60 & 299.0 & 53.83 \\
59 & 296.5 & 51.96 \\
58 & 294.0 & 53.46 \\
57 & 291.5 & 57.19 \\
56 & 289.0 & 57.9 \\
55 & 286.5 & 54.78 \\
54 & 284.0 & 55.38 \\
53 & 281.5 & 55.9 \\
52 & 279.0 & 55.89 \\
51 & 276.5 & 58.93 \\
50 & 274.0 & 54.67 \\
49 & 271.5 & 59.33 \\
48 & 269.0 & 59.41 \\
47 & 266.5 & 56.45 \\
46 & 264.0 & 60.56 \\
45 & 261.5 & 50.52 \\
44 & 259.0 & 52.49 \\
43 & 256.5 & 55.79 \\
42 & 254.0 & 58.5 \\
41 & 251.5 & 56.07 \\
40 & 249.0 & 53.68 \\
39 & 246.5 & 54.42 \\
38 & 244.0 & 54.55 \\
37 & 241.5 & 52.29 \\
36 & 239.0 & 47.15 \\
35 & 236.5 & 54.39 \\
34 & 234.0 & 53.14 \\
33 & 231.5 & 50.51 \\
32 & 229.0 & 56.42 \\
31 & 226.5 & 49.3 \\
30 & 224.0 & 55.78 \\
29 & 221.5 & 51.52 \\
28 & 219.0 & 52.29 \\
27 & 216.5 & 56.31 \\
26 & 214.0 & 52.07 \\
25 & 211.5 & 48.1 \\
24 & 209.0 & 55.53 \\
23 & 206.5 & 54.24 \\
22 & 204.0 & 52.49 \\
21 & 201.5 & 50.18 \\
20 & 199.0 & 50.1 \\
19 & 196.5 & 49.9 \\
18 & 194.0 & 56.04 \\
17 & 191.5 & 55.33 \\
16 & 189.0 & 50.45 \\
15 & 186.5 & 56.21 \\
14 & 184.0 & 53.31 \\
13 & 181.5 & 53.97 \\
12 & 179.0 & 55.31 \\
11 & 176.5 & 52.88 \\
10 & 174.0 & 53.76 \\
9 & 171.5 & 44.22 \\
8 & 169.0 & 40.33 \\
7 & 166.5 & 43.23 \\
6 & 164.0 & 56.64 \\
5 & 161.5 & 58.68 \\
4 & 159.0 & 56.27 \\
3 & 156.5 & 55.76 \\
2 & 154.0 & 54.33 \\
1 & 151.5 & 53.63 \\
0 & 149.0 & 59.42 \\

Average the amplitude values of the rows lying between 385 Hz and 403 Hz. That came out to 58.9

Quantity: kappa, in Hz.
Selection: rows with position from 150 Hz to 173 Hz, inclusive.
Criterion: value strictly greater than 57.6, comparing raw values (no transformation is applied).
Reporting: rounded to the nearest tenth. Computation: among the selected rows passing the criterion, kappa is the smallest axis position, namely 161.5 Hz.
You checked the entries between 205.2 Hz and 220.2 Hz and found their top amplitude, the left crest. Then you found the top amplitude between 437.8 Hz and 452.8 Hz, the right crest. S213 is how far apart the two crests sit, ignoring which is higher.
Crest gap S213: 11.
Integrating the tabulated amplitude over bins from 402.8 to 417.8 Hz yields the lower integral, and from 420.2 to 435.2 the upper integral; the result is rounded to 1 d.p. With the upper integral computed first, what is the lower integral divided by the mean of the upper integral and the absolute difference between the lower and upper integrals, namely 2.0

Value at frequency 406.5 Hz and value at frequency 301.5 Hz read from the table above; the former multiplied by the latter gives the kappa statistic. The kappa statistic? 3757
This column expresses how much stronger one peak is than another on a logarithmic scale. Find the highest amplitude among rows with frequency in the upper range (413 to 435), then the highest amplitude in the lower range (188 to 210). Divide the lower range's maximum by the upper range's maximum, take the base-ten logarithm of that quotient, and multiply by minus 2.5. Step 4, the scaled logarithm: 0.153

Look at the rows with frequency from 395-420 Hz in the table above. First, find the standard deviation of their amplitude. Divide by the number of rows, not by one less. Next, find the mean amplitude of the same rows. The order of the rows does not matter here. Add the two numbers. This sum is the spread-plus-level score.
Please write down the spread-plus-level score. 65.6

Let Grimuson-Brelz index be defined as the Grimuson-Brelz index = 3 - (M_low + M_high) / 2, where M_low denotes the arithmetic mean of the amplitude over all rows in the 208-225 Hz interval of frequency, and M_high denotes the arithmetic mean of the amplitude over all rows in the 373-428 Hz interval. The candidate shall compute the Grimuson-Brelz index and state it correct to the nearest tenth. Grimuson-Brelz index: -53.3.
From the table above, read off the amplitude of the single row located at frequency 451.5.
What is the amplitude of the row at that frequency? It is 58.18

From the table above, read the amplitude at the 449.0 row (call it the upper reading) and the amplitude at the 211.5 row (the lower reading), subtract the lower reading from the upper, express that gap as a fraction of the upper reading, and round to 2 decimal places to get 0.21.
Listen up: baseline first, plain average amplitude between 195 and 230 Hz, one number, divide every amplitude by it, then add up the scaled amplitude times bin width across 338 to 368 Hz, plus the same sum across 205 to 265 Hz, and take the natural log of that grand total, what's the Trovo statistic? 4.548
